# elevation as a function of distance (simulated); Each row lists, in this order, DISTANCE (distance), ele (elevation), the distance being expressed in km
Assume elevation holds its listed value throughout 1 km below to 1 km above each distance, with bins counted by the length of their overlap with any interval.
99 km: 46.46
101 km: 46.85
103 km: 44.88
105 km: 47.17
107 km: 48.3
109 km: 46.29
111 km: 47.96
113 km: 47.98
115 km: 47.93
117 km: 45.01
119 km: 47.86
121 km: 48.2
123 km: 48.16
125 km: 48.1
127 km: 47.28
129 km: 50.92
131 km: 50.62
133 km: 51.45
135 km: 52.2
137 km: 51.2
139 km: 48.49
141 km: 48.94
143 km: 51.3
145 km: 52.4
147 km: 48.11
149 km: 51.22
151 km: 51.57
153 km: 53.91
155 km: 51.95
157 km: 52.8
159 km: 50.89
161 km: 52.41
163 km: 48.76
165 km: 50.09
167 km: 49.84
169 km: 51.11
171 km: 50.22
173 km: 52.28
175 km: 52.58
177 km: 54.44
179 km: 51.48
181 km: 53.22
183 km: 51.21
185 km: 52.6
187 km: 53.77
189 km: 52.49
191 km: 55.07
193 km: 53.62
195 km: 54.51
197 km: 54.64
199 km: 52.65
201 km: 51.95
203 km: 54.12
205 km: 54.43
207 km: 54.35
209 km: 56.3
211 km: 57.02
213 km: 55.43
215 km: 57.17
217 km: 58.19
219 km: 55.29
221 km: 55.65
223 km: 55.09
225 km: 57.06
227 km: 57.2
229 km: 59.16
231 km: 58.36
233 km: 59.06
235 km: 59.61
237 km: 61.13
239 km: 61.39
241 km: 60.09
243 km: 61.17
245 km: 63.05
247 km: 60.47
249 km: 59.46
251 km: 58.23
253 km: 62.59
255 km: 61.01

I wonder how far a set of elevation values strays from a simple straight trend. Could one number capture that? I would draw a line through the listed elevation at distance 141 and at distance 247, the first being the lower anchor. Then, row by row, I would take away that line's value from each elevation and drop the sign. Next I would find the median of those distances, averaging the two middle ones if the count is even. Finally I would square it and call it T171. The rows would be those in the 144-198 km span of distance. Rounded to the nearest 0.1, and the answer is 2.1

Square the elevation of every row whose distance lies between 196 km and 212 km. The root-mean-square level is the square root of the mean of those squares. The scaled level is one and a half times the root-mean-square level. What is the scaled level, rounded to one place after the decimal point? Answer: 81.7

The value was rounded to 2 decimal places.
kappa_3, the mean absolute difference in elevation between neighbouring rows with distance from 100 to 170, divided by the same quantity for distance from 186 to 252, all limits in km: 1.25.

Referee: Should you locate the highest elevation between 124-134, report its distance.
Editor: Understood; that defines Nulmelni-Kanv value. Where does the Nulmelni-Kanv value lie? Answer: 133 km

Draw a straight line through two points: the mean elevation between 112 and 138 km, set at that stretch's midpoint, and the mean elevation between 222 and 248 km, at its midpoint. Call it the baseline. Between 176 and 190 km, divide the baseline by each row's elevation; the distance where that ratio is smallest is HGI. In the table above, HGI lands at 177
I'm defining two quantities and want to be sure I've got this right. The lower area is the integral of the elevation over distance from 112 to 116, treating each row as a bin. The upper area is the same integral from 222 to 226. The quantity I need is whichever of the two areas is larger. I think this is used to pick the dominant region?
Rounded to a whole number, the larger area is 224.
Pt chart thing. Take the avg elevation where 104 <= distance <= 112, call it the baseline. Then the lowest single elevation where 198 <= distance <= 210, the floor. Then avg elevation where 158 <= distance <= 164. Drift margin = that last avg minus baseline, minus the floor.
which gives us -49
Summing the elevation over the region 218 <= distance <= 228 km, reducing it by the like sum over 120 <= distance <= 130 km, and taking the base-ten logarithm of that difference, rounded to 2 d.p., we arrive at 1.58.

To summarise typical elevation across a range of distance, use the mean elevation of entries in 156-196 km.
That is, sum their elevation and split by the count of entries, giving 52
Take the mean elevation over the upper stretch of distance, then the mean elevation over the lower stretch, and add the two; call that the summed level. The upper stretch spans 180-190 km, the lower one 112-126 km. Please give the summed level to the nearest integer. 100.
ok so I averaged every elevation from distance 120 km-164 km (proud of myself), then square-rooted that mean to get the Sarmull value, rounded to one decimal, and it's 7.1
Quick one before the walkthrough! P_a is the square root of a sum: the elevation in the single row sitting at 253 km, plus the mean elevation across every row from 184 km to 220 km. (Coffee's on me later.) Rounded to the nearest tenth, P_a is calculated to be 10.8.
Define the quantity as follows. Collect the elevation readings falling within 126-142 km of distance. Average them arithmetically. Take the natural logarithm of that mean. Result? 3.91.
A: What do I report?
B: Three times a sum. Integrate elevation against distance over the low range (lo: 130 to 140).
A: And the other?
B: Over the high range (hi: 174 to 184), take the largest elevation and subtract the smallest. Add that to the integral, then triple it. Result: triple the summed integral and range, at 1533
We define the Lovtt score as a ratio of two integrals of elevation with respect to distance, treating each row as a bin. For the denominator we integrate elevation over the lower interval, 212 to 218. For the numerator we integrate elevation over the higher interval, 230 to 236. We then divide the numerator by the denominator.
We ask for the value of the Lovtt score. 1.04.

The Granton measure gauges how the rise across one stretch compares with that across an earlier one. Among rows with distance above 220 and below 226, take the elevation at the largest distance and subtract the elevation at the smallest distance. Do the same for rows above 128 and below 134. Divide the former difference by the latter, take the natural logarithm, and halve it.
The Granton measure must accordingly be 0.49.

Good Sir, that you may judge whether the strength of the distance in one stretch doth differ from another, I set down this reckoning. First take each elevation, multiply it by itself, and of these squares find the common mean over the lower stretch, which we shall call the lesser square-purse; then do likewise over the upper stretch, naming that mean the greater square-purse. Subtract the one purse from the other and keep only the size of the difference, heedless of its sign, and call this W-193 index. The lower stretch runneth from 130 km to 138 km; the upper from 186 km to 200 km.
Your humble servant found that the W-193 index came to 259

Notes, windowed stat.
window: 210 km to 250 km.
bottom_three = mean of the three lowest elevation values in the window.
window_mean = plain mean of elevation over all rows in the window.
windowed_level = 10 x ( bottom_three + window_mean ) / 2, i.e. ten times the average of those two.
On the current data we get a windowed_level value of 569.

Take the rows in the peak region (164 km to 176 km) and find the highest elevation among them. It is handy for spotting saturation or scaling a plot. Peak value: 52.58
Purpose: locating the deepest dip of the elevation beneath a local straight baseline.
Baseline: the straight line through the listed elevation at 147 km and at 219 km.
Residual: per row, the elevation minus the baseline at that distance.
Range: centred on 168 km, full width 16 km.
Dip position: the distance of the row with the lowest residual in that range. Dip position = 163 km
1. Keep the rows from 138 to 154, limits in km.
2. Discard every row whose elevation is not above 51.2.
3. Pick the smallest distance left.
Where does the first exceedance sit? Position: 143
